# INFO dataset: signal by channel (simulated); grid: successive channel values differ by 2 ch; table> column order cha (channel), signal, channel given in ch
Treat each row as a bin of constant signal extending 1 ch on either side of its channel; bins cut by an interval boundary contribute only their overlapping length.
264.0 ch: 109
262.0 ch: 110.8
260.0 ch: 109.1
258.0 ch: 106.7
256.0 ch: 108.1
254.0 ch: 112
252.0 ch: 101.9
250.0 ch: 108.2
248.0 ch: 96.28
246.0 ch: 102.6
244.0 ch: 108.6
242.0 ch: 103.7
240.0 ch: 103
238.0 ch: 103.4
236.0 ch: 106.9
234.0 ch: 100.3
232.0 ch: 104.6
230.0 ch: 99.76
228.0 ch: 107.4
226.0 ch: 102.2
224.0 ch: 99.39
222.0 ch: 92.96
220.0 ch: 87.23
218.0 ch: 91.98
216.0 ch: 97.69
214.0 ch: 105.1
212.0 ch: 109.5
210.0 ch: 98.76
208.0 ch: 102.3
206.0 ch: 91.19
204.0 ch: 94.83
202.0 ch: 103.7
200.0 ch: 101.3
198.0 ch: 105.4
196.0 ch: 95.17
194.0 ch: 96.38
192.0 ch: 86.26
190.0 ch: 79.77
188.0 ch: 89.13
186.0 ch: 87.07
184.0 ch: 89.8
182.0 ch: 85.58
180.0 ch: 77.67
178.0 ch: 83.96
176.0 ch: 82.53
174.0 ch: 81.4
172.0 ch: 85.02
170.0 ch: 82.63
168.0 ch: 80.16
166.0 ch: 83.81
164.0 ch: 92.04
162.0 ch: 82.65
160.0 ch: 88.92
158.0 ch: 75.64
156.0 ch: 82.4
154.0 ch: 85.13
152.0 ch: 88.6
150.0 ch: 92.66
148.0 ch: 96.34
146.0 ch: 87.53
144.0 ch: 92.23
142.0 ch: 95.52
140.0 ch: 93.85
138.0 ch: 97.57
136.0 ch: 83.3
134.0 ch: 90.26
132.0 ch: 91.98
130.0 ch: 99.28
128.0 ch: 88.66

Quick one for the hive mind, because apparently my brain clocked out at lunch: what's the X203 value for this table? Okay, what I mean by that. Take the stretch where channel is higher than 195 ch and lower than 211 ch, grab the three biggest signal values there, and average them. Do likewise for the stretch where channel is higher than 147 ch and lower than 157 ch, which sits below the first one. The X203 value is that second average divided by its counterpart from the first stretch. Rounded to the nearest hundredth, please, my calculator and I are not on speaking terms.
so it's 0.89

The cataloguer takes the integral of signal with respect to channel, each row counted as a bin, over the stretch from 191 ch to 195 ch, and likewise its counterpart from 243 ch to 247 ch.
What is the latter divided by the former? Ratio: 1.16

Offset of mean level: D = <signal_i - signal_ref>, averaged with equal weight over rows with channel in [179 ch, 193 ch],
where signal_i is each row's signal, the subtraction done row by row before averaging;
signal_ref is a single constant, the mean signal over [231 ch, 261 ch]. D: -20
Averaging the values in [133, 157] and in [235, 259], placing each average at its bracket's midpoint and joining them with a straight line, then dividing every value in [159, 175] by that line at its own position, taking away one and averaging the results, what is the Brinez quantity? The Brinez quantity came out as -0.10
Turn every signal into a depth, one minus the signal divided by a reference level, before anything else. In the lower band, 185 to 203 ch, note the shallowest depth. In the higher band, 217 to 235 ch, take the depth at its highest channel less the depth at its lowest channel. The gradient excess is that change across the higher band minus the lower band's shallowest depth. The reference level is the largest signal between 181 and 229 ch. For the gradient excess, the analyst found -0.11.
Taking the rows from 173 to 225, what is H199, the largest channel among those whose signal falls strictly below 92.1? 220.0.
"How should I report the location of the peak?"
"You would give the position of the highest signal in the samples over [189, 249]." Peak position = 212.0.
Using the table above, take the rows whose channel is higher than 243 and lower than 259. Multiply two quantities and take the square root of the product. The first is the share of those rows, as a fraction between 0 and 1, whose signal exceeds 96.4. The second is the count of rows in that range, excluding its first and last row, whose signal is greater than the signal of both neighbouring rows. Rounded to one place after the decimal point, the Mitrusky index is 1.3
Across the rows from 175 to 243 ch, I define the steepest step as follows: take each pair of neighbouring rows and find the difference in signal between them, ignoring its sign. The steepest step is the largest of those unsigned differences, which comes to 11.1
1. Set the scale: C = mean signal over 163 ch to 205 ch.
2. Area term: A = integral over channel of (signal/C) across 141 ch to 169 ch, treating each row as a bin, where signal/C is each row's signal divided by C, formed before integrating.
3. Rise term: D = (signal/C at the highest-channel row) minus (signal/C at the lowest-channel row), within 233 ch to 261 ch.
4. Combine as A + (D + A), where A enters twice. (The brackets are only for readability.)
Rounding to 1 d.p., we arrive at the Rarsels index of 55.3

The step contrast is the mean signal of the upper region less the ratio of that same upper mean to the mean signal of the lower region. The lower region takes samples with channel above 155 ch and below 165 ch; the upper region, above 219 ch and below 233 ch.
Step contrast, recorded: 98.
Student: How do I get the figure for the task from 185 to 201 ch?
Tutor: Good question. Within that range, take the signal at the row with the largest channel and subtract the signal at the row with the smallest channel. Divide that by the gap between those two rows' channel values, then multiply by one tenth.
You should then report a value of 0.10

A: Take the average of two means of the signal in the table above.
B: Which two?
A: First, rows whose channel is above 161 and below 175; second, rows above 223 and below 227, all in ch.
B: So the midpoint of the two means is 92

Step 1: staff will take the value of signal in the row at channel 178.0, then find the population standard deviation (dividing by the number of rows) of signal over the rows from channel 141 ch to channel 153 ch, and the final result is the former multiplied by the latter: 272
